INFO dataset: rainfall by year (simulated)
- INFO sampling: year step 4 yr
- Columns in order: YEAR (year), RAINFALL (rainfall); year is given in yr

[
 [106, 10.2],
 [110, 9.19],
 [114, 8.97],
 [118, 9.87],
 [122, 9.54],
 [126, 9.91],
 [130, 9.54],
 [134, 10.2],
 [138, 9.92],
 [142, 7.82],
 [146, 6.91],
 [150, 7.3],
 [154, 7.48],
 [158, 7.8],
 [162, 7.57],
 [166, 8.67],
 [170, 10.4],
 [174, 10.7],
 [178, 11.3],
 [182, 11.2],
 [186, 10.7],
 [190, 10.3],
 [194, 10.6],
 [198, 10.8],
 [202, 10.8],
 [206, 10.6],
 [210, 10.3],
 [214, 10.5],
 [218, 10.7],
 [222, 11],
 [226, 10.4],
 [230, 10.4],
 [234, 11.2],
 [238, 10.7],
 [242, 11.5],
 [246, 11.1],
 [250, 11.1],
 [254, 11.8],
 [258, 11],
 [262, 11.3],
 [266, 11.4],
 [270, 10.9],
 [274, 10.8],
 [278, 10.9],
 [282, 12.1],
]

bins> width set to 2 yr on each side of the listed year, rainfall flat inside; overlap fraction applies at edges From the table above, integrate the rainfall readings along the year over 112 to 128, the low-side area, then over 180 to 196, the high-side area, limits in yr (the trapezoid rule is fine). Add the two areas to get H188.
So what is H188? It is 324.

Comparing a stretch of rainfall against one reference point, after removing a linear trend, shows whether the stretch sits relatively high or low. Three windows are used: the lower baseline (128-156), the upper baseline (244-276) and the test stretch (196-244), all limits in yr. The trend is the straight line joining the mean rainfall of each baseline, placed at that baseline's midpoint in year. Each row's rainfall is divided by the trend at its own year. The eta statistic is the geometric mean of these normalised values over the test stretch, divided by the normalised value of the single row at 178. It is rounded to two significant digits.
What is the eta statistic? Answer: 0.86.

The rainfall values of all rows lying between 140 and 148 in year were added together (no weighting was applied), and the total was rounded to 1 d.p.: 14.7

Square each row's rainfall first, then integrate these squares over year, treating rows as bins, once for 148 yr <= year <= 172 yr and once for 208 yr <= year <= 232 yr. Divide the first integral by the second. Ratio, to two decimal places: 0.61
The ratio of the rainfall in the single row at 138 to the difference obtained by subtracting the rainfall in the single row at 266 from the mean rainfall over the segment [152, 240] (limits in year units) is -8.2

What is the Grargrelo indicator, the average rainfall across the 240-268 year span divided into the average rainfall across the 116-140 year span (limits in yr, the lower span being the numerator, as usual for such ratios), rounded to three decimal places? 0.869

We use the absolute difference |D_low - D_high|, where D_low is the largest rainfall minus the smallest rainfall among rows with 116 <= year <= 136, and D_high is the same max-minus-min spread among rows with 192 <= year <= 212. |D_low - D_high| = 0.2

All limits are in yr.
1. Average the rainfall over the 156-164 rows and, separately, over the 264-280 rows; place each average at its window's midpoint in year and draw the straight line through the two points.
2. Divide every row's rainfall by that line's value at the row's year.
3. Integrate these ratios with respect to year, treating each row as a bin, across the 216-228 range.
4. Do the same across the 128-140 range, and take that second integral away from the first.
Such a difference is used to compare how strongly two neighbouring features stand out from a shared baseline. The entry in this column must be -4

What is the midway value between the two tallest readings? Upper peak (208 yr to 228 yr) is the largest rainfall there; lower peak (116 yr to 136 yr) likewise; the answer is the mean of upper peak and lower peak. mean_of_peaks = 10.6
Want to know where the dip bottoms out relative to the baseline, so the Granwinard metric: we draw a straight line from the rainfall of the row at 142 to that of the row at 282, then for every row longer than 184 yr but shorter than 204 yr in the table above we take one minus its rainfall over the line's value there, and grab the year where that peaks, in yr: 190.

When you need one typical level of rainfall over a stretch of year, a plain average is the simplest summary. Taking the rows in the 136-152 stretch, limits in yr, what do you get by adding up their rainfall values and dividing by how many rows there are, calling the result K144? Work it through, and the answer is 8.0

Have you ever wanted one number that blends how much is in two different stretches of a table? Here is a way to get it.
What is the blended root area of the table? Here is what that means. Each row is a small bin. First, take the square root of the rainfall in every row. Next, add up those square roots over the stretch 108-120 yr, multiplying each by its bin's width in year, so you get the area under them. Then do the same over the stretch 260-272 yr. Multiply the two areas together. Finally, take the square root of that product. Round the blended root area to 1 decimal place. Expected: 38.4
